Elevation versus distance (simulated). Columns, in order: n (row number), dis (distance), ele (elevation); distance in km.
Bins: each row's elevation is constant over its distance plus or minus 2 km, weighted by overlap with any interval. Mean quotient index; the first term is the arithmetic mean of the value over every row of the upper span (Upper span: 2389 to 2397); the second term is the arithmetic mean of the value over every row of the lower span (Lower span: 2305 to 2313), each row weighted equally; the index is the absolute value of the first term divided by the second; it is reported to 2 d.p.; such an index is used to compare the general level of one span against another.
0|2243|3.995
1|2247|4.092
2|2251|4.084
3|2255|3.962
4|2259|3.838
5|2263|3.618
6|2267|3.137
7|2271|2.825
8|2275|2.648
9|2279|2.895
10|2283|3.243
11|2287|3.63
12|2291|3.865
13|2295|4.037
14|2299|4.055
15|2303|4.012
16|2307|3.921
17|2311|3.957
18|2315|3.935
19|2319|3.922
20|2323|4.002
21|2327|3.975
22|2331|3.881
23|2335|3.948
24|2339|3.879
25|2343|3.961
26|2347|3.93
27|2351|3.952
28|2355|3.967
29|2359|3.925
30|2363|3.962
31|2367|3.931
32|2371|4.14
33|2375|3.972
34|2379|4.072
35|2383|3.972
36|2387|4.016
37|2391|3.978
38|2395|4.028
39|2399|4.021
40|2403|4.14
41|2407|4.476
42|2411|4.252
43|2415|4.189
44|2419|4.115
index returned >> 1.02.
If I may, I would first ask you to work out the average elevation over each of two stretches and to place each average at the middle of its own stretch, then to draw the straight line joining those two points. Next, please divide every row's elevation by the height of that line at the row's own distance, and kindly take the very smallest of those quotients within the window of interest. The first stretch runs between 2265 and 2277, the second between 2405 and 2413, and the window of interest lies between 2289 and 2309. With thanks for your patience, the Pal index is 1.20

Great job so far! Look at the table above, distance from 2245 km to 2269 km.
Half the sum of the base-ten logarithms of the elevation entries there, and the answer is 1.7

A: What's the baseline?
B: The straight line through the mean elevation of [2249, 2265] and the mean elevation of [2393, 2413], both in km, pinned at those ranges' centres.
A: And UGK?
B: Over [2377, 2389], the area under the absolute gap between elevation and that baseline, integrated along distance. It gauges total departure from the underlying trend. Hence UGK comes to 1.5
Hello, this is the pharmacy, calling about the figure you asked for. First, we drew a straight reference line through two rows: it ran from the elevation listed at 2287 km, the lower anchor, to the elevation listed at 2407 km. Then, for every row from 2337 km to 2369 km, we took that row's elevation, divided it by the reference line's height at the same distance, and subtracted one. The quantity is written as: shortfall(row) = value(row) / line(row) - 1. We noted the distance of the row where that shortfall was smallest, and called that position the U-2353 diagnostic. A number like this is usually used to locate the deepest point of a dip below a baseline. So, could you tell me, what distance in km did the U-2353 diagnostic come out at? 2367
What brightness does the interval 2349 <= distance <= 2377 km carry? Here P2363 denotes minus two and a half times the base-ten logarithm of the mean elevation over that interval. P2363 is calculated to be -1.50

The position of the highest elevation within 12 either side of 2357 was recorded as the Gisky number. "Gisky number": 2355 km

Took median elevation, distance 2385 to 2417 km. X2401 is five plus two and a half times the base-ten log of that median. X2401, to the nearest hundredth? 6.53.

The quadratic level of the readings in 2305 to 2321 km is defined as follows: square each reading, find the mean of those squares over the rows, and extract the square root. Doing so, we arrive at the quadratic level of 3.93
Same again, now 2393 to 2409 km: 4.17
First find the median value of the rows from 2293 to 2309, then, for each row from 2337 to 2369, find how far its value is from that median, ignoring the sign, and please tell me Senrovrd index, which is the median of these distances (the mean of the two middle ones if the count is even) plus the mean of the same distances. 0.17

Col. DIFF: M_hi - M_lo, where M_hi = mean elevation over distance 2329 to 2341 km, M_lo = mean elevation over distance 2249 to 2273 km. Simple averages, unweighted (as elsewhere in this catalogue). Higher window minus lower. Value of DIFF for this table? 0.33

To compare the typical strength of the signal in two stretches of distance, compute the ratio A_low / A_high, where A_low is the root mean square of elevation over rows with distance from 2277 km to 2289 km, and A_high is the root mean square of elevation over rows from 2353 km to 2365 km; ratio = 0.83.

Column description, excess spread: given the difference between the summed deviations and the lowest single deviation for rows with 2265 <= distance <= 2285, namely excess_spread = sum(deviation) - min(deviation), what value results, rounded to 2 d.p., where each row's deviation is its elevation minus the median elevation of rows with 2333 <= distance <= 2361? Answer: -3.69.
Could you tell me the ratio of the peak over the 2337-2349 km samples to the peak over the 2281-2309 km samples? 0.98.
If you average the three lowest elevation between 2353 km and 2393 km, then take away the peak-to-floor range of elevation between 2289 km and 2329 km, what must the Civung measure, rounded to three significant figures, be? 3.75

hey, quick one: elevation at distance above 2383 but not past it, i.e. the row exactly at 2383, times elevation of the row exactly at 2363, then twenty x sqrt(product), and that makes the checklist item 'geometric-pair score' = 79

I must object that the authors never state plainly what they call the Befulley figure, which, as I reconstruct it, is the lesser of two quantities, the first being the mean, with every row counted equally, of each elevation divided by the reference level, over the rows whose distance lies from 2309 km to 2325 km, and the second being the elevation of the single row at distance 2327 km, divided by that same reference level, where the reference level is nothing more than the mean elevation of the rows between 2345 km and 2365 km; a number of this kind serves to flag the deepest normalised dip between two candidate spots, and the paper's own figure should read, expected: 1.00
